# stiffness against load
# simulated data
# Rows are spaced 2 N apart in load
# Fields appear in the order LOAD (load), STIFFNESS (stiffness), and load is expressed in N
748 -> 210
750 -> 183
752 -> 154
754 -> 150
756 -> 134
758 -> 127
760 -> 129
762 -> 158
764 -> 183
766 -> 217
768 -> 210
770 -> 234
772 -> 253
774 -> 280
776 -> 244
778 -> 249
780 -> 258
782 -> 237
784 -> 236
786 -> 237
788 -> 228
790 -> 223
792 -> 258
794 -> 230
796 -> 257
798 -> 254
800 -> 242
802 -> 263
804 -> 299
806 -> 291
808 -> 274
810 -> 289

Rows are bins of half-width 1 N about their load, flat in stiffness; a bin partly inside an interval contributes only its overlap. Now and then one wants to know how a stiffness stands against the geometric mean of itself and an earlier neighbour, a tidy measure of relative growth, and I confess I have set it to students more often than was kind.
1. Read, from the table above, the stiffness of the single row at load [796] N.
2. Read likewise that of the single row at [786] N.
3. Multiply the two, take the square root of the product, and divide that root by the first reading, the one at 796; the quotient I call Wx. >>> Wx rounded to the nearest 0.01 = 0.96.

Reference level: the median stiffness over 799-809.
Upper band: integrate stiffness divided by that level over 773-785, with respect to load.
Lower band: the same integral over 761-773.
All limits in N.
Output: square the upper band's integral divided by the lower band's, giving 1.4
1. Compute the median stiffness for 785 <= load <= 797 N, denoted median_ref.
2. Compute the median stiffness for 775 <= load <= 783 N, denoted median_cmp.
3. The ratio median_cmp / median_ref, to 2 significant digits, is 1.1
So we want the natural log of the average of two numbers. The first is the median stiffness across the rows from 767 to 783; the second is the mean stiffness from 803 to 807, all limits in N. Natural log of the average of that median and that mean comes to 5.60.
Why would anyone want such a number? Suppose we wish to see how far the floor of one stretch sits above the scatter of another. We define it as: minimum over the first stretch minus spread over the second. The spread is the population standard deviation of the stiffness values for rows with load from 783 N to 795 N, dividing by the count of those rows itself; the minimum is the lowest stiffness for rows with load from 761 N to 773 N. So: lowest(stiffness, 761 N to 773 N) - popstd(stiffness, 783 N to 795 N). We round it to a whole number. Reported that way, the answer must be 147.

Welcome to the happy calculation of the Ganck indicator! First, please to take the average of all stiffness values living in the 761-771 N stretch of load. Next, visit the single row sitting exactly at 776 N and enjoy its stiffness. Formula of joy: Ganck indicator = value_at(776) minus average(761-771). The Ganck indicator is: 44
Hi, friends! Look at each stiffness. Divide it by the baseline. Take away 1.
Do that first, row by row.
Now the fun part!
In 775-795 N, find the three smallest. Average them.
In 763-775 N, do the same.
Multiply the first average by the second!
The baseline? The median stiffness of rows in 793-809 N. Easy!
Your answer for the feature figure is 0.03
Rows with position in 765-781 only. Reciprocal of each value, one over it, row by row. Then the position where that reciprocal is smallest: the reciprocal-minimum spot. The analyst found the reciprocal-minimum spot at 774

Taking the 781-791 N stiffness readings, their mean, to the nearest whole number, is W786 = 232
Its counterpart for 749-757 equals 155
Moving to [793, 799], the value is 247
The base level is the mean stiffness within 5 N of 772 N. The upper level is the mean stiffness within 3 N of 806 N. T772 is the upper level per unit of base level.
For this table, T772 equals 1.2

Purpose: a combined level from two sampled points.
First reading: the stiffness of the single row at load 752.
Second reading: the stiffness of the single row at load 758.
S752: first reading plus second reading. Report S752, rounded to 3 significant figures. 281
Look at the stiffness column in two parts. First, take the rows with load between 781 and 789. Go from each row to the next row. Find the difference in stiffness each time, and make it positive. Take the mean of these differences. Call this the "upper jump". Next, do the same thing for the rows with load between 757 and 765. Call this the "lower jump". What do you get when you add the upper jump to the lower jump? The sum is 22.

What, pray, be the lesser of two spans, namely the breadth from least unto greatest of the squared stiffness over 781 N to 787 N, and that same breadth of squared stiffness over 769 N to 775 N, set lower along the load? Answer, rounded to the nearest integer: 473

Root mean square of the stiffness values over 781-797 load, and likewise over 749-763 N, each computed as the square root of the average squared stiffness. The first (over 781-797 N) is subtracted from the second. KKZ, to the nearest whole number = -90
